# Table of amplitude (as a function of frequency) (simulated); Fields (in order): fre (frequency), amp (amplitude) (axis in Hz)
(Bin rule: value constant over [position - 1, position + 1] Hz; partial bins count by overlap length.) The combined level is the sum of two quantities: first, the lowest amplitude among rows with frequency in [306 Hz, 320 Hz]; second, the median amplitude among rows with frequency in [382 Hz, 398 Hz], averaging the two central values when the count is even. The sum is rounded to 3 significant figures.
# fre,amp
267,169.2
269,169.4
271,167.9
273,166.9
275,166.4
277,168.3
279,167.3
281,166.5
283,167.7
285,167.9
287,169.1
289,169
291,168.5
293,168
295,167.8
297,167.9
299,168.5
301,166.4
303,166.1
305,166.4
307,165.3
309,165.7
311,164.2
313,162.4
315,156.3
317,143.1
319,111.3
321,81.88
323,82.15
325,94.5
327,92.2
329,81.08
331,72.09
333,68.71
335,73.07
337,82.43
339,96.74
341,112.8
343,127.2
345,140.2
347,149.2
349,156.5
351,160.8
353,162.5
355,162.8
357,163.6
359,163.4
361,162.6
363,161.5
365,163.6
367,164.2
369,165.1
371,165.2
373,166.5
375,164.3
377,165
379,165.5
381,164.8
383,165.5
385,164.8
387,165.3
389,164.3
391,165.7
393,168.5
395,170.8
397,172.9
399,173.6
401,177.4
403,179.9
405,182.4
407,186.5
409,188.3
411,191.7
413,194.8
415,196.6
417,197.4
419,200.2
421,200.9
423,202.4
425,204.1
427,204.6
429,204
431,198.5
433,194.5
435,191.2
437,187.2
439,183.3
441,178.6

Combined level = 277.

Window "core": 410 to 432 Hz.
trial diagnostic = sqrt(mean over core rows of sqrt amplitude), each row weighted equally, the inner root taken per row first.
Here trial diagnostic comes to 3.76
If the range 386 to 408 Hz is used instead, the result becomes 3.63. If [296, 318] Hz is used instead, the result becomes 3.57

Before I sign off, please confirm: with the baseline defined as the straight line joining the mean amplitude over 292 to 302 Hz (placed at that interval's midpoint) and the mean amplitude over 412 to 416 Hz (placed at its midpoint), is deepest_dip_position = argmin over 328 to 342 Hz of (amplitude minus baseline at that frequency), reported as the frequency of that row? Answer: 333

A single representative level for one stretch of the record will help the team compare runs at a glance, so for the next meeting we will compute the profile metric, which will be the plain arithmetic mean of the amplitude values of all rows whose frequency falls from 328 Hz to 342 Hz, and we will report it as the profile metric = 84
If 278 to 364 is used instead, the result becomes 141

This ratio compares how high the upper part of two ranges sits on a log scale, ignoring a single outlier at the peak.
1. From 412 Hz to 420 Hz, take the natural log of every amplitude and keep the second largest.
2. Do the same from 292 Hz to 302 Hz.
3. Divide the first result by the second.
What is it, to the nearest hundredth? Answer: 1.03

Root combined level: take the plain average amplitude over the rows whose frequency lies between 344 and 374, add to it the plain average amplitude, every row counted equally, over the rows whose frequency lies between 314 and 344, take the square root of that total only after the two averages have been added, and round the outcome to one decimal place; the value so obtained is 16.1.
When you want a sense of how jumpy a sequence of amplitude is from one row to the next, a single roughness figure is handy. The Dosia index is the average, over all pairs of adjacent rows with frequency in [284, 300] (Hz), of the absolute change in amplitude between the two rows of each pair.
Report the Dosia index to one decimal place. 0.5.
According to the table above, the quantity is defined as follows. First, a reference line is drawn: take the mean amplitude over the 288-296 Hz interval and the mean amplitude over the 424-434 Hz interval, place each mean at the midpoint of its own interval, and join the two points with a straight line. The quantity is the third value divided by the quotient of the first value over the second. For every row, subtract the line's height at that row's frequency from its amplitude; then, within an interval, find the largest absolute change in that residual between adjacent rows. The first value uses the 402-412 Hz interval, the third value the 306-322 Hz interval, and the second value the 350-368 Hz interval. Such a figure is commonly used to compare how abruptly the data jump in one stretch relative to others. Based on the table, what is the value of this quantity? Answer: 14.4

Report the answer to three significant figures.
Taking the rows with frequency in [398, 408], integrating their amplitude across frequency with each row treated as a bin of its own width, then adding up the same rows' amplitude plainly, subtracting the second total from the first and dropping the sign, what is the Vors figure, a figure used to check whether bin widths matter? 900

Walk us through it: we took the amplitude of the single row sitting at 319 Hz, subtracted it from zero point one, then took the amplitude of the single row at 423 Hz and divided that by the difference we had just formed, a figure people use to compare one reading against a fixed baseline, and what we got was -1.82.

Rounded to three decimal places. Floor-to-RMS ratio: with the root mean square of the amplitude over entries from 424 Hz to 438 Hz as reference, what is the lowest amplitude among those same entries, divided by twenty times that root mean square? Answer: 0.047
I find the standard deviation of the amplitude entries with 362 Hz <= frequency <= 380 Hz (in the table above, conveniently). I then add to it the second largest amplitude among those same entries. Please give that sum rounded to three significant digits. 167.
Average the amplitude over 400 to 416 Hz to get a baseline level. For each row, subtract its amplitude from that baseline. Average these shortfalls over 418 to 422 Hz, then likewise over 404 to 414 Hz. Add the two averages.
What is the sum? -15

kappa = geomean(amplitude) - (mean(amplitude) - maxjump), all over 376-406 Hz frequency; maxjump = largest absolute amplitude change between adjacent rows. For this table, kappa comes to 4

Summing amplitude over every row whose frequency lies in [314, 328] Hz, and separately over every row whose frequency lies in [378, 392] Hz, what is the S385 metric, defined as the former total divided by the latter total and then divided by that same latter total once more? 0.0006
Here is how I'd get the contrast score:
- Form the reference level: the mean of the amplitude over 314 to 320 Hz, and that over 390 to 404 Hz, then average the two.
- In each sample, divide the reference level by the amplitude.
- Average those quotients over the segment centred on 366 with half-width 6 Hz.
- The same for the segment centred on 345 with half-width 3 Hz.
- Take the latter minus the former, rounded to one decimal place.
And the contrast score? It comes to 0.2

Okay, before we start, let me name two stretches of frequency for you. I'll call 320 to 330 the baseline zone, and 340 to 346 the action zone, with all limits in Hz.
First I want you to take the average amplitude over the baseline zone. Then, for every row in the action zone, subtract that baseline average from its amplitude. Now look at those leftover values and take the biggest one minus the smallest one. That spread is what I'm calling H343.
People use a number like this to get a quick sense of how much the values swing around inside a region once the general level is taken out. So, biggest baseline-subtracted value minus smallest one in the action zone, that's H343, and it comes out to 27.4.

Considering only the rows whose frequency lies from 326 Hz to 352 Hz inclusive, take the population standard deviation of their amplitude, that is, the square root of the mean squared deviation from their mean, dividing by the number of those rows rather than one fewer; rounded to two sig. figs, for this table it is 33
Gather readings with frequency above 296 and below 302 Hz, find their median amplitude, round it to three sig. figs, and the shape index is 168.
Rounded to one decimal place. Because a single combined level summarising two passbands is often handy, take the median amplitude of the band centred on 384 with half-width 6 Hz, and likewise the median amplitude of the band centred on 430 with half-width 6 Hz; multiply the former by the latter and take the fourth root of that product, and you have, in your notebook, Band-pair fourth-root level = 13.5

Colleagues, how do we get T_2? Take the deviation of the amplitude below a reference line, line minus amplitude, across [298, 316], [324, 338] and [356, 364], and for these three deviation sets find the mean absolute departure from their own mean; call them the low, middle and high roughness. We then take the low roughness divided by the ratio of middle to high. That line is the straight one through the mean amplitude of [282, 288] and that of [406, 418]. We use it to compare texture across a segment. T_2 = 0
